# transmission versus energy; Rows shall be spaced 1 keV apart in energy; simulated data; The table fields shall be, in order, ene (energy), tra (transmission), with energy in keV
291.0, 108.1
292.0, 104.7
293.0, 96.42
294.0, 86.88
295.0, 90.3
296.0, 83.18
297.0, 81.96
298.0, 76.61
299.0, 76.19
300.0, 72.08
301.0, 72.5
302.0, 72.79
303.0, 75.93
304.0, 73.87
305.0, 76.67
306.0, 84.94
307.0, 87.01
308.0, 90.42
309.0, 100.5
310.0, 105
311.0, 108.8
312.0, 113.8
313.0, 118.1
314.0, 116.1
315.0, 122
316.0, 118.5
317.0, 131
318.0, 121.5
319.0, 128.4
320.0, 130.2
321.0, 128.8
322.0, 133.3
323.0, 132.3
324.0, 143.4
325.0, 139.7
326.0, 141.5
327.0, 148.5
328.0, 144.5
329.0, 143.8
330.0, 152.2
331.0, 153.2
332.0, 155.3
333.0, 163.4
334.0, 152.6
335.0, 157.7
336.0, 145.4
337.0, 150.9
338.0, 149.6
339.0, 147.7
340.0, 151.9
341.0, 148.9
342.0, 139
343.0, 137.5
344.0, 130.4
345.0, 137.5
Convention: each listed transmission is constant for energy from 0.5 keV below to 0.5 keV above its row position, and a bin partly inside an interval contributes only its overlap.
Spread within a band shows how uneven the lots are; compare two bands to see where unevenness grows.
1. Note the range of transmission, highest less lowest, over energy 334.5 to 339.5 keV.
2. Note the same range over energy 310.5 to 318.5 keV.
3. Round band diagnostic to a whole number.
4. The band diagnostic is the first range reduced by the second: -10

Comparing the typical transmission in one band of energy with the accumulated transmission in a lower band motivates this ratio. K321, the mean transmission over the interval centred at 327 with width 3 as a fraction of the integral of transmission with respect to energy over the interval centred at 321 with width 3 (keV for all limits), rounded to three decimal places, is 0.369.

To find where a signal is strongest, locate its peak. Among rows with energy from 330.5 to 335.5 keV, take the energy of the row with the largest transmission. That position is 333.0 keV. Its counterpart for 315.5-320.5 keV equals 317.0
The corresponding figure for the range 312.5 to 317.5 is 317.0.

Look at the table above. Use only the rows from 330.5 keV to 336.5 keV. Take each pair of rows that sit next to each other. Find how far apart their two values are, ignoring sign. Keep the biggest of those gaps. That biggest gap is 12.3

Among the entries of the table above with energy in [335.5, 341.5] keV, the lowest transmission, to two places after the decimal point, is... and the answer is 145.40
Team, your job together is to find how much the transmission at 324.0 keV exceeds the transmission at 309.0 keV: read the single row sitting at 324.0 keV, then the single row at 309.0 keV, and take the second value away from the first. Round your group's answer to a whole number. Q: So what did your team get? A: 43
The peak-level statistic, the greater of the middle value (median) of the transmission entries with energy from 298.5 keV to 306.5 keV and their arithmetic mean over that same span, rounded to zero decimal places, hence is 76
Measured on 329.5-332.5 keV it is 154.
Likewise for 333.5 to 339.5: 151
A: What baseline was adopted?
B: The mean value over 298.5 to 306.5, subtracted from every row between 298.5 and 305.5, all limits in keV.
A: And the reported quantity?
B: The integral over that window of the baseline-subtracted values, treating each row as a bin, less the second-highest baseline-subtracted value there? -10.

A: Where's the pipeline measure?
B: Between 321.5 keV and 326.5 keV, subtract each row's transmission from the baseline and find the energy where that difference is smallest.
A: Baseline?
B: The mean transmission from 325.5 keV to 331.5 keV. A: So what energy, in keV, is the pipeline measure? 324.0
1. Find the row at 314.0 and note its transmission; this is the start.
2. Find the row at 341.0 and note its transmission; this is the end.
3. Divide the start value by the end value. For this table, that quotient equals 0.78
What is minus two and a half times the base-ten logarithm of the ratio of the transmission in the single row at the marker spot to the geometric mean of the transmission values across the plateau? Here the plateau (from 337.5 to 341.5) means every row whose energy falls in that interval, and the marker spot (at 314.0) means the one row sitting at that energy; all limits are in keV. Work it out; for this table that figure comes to 0.27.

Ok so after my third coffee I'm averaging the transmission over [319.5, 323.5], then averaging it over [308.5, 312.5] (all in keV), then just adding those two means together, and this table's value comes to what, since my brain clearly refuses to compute 238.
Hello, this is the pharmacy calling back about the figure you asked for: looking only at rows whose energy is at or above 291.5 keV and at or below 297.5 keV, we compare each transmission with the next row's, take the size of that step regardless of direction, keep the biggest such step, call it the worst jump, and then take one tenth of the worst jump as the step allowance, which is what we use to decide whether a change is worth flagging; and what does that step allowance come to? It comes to 1.0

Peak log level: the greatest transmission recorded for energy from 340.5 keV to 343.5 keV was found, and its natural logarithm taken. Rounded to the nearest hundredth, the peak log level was 5.00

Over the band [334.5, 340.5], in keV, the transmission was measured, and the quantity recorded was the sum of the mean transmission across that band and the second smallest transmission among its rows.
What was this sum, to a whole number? 298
